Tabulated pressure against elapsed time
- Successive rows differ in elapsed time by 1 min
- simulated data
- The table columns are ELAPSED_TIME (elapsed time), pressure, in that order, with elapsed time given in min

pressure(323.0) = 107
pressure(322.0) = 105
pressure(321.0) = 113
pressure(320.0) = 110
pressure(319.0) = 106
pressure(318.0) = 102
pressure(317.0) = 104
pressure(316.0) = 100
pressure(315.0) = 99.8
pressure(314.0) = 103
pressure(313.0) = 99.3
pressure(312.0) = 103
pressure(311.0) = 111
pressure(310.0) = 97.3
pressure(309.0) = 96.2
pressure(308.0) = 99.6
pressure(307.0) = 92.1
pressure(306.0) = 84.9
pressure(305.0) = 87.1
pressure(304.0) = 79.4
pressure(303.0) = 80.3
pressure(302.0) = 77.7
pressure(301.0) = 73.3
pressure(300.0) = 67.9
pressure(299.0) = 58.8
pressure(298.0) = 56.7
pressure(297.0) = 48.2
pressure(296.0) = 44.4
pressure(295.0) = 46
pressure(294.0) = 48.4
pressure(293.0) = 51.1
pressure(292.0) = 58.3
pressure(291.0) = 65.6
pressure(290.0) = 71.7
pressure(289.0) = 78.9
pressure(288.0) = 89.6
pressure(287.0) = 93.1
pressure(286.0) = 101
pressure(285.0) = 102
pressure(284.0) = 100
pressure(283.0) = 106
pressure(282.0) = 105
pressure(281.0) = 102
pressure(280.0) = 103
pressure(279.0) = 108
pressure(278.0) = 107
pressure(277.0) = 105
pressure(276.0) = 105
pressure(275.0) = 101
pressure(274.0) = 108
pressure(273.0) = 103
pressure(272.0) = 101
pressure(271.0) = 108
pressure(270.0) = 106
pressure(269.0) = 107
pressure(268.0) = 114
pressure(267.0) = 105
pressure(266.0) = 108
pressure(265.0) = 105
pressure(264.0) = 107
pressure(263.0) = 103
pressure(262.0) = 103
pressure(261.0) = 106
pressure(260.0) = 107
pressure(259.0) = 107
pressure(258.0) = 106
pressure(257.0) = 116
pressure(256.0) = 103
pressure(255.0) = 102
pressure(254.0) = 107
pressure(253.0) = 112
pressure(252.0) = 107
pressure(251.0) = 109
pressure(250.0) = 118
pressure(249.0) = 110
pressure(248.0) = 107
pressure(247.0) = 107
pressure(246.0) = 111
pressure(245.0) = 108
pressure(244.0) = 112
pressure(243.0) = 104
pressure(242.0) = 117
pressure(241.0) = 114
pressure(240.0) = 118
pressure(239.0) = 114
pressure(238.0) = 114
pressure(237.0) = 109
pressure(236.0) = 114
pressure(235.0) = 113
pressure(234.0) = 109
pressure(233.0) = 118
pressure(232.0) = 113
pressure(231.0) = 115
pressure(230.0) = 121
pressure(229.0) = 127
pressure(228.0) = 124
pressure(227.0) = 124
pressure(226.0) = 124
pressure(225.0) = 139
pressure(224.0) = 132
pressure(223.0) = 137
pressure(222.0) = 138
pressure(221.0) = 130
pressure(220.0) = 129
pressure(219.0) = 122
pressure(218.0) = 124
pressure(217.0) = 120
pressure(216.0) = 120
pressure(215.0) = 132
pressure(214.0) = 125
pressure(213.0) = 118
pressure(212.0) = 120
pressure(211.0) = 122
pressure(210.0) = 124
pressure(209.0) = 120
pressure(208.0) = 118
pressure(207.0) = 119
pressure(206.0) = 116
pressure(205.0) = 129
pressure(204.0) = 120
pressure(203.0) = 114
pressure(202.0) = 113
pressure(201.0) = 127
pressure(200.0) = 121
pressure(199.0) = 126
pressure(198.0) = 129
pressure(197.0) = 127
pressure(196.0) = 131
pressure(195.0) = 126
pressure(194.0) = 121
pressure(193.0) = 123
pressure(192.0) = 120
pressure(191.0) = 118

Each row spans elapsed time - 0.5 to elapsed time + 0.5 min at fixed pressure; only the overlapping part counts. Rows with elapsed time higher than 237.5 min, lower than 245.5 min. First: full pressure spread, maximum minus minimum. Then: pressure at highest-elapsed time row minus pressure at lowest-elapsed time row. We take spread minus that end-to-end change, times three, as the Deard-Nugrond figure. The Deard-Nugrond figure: 60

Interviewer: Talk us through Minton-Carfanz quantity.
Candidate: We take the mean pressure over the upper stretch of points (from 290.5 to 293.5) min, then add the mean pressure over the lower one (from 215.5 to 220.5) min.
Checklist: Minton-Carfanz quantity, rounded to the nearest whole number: 181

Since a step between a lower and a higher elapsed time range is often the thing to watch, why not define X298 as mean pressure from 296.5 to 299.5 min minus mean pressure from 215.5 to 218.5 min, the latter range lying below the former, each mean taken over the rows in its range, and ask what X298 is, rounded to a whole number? -67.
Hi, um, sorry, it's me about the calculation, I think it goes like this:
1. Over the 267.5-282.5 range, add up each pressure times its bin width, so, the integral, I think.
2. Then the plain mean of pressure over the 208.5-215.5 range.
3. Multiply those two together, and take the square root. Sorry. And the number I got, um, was 441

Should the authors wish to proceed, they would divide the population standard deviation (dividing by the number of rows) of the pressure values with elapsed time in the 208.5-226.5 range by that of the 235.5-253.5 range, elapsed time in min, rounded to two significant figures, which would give 1.7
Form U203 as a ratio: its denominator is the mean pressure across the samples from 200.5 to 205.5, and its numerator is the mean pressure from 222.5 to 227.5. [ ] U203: 1.1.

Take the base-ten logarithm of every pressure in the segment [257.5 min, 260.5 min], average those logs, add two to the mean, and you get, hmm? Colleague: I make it 4.03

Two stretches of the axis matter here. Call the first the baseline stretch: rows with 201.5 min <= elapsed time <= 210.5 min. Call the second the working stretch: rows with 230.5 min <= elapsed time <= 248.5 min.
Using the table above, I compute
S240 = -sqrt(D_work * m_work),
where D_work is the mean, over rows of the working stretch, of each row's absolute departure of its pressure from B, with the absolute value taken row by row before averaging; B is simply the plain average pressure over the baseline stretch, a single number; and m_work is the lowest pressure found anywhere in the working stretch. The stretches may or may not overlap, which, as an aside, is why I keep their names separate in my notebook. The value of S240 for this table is -27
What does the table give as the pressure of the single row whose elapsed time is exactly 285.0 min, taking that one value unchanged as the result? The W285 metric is 102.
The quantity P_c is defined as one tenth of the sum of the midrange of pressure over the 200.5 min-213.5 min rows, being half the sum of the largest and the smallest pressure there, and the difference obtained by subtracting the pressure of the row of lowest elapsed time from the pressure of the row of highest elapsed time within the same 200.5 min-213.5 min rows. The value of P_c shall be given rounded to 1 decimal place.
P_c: 11.2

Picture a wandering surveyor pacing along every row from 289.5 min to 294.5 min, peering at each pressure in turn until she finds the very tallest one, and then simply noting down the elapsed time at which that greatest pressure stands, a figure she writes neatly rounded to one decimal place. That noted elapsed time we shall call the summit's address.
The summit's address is 290.0 min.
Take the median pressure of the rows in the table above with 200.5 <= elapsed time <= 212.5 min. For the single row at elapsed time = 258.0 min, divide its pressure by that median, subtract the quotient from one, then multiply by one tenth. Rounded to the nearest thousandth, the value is 0.012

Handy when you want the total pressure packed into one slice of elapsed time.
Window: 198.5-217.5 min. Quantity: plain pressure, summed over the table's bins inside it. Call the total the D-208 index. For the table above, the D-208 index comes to 2304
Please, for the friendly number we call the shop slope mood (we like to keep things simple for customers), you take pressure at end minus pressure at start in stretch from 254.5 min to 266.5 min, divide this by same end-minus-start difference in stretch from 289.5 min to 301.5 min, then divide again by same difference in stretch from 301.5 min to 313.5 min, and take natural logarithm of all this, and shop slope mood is -1.8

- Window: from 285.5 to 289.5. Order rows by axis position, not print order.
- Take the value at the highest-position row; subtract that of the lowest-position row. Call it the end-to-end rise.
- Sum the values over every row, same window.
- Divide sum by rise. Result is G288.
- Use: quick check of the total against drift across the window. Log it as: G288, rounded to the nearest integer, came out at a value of -16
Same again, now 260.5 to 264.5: 419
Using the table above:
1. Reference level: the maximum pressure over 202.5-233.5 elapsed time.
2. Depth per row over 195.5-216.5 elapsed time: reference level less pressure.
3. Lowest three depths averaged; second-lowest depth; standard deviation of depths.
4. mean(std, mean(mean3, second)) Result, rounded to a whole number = 7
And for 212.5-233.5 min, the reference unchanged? 4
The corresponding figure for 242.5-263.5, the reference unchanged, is 14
